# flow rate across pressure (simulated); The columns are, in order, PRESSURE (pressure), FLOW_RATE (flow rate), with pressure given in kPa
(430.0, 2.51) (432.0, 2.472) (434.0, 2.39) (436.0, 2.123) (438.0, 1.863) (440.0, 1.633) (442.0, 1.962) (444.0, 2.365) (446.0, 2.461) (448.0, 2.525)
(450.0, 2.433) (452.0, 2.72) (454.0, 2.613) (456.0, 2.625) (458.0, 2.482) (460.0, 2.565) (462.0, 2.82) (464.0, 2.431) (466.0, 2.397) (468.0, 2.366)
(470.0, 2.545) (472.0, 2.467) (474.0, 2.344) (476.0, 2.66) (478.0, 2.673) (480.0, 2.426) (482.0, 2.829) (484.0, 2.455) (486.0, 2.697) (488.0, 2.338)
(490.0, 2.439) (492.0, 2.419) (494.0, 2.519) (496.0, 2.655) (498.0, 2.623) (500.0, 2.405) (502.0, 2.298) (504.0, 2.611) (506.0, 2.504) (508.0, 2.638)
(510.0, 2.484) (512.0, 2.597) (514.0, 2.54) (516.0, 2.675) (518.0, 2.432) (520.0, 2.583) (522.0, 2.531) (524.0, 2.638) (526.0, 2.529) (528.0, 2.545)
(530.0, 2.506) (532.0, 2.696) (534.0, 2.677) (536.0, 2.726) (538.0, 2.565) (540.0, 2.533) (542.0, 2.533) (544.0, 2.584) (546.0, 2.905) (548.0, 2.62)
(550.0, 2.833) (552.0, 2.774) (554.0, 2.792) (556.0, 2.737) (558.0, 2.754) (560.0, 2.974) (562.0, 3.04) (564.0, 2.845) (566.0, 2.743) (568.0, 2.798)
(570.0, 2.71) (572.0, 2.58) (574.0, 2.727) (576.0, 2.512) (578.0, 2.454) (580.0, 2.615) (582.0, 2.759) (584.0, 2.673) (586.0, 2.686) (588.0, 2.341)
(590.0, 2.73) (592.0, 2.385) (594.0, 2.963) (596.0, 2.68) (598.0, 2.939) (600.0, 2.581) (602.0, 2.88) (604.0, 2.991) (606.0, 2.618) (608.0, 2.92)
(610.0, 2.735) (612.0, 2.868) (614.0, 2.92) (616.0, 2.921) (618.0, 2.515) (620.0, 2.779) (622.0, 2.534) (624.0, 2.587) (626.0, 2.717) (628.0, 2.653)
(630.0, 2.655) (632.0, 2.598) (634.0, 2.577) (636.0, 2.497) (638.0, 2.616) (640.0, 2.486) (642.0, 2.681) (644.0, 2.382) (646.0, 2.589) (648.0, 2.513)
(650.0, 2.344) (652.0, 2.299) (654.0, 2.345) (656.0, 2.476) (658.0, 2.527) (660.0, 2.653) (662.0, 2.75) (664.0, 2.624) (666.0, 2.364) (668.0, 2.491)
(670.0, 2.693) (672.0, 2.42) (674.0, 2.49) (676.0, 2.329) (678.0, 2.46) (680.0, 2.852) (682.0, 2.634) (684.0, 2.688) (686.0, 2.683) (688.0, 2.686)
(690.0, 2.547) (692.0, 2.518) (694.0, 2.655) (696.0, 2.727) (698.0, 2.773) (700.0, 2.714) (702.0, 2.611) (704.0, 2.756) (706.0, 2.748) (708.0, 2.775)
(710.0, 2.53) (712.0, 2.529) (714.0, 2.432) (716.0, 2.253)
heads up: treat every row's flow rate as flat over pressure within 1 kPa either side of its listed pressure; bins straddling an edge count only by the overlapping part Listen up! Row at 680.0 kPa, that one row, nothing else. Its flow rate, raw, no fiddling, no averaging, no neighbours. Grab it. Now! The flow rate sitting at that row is 2.852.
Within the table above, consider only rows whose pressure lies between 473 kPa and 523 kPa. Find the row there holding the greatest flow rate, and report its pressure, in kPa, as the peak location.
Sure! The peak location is 482.0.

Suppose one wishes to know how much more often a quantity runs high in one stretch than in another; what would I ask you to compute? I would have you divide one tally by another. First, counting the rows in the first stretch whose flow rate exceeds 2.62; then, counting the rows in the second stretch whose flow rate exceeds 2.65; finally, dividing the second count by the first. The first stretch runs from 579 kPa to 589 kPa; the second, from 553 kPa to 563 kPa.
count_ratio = 1.7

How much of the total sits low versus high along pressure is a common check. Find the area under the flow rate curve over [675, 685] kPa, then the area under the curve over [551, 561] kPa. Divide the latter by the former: 1.08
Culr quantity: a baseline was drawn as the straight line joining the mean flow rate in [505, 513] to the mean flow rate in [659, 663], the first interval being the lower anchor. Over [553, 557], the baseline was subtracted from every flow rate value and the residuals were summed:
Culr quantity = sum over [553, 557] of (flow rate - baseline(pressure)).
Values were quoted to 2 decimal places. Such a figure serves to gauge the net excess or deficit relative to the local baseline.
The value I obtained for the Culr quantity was 0.33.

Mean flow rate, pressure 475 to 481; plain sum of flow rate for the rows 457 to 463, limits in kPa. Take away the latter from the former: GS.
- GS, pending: -5.3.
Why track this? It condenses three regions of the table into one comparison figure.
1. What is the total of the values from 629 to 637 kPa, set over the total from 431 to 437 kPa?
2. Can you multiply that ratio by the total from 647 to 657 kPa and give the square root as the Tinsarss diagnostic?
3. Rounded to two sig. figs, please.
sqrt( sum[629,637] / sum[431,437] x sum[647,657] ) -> 4.2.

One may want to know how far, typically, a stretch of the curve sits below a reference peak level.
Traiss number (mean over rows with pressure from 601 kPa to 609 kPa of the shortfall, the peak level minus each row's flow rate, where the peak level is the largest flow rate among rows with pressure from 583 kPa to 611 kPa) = 0.14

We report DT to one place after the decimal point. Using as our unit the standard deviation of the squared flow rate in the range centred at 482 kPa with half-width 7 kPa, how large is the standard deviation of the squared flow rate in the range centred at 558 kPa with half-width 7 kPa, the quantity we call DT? 0.7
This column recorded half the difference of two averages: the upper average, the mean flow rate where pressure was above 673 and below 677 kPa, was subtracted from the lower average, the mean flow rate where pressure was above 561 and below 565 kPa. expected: 0.27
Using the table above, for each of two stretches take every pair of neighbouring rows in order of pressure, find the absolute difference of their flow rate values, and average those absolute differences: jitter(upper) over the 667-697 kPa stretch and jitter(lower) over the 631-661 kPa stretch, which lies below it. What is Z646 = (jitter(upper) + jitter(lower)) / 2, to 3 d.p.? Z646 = 0.128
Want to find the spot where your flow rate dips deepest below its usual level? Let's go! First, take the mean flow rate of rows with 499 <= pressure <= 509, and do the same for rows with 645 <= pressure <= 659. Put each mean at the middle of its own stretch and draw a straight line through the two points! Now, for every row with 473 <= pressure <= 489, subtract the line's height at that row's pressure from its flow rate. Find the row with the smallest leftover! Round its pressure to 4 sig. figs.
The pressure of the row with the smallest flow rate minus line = 488.0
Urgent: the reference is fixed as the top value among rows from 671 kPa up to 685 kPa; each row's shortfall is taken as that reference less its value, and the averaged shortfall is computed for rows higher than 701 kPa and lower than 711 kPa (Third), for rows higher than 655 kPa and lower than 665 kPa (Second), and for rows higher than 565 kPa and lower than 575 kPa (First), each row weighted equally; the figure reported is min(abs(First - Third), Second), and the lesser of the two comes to 0.03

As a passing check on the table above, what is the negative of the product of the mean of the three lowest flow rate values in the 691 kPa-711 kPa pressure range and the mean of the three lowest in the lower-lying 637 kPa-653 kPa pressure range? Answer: -5.98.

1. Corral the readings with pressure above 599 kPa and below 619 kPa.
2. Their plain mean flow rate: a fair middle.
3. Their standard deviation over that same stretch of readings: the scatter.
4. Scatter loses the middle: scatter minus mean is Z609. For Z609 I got -2.63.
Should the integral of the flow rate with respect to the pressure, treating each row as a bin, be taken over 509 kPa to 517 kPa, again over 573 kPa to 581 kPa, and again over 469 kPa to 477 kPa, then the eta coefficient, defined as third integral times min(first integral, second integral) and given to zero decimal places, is 412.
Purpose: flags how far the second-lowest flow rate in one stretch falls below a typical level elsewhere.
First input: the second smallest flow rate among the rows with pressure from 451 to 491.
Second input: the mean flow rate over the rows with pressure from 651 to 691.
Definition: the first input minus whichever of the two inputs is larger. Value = -0.21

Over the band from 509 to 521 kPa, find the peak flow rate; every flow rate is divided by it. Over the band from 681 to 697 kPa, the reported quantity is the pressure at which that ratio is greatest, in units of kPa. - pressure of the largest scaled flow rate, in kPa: 696.0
